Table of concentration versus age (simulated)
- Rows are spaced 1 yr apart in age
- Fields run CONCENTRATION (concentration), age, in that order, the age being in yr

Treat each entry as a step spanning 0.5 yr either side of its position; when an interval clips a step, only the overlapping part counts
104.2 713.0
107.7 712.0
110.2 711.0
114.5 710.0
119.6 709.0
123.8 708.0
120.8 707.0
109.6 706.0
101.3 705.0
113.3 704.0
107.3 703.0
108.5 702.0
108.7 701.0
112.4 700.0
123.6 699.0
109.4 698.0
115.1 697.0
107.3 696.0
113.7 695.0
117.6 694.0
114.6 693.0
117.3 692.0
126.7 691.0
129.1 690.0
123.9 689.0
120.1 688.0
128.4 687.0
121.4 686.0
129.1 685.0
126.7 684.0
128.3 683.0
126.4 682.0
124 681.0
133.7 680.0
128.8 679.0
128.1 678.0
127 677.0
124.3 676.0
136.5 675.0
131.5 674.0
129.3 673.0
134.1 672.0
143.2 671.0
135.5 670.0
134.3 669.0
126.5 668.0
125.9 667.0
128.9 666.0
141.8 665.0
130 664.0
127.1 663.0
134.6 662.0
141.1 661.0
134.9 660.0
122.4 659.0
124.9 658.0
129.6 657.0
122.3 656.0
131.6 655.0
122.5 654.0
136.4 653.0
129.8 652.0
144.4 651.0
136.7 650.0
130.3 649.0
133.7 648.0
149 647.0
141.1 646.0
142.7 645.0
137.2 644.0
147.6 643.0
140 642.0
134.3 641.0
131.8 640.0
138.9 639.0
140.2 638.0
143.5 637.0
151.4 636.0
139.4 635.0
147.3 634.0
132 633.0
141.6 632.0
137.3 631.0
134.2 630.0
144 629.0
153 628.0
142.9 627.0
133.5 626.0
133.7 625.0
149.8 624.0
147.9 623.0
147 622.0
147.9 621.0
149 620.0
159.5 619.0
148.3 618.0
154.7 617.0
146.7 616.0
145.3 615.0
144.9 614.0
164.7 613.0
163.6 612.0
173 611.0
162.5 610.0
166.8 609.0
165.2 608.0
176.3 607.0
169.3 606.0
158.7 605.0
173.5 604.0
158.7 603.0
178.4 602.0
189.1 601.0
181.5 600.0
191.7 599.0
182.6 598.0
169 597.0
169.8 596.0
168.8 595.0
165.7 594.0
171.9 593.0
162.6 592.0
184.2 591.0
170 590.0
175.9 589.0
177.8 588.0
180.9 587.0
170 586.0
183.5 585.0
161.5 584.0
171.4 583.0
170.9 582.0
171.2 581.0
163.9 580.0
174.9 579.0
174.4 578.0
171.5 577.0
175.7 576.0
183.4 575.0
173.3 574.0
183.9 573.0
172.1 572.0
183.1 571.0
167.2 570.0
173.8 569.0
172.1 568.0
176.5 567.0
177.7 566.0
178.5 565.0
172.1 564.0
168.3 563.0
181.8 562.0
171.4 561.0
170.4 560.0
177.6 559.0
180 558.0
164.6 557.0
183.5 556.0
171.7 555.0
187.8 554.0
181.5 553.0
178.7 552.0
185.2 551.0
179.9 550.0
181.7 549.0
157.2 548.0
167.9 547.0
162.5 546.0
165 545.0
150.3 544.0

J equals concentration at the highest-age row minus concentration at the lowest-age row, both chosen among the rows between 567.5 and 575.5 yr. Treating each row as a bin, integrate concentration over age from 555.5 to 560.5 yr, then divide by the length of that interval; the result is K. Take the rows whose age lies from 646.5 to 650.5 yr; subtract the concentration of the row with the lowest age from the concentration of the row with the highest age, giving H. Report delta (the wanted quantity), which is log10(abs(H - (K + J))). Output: 2.30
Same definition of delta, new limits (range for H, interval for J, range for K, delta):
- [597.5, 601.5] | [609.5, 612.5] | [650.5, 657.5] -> 2.10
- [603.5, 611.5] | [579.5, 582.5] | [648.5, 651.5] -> 2.16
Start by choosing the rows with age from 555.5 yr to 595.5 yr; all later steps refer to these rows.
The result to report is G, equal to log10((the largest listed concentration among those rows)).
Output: 2.27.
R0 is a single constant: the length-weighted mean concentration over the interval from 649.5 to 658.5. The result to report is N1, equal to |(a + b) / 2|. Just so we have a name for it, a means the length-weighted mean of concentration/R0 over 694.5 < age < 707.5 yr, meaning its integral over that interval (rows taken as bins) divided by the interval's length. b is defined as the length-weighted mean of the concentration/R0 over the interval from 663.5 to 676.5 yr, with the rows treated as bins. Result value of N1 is 0.93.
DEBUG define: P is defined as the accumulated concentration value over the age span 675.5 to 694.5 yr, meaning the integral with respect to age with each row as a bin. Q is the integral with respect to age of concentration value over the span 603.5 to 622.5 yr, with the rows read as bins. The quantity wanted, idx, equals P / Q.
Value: 0.79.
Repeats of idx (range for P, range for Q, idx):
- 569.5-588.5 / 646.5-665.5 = 1.31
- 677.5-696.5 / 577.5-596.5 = 0.72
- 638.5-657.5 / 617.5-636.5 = 0.94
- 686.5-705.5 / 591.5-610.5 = 0.67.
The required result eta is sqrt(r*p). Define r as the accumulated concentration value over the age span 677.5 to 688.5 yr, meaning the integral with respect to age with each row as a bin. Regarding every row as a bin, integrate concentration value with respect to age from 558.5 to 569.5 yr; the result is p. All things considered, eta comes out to 1637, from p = 1920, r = 1395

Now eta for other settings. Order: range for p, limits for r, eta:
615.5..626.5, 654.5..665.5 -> 1527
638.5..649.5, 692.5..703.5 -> 1375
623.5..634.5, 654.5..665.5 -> 1494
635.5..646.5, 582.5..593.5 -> 1720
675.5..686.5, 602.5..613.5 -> 1600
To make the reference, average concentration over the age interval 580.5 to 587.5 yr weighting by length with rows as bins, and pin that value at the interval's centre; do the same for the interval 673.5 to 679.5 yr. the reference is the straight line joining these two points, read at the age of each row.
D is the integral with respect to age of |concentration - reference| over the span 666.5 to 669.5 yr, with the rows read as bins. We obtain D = 16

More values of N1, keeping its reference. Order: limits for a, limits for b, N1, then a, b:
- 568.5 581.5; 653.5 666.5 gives 1.16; 1.33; 0.99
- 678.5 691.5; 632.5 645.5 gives 1.02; 0.97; 1.07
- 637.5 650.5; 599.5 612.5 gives 1.18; 1.06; 1.30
